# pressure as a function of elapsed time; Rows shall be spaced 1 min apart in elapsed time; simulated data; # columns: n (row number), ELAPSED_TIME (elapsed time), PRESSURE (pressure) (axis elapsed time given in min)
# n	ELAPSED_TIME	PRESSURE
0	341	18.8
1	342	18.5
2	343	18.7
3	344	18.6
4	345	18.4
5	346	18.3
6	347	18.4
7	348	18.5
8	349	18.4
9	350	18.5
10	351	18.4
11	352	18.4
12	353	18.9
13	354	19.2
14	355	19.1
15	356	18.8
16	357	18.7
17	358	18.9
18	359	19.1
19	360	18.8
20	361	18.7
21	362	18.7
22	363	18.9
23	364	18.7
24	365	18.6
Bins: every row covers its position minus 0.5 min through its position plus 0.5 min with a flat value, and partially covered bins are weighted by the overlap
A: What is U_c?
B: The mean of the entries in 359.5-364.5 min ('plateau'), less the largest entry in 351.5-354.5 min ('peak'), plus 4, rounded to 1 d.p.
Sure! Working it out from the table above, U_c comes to 3.6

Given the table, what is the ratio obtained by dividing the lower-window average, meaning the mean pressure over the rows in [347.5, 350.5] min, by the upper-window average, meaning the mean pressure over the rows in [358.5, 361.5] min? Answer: 0.98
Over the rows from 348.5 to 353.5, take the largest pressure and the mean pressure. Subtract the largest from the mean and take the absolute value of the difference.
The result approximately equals 0.38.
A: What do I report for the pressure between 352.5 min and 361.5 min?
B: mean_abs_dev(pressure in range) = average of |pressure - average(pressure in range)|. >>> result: 0.15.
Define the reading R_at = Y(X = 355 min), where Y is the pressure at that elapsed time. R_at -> 19.1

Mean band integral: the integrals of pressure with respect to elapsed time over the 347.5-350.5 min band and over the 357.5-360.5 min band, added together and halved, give 56.1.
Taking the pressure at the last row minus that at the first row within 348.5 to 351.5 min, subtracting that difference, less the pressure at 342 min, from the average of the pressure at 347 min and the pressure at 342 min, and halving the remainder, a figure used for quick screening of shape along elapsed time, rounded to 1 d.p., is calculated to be 18.5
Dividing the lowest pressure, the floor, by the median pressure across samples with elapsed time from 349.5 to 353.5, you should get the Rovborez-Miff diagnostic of 0.997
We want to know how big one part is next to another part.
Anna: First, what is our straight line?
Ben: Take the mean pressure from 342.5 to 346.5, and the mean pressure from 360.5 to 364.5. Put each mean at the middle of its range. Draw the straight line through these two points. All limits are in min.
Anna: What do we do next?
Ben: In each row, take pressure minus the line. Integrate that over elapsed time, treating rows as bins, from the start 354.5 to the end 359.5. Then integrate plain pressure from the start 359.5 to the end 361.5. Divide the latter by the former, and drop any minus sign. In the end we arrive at 30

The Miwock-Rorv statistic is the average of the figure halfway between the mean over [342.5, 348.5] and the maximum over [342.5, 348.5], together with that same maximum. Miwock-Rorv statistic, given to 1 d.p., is 18.6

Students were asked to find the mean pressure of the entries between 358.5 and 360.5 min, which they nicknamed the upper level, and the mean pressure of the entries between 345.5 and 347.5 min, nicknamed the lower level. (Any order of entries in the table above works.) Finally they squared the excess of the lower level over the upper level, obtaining 0.36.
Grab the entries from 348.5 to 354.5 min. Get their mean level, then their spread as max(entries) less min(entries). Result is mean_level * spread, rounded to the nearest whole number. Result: 15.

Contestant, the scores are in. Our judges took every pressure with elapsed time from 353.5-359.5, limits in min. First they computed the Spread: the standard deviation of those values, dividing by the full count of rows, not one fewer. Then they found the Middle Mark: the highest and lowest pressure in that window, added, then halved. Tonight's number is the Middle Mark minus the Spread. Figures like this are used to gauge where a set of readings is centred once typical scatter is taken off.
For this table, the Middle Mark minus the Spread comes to 18.77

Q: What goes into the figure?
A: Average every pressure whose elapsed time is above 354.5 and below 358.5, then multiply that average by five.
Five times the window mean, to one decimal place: 94.4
